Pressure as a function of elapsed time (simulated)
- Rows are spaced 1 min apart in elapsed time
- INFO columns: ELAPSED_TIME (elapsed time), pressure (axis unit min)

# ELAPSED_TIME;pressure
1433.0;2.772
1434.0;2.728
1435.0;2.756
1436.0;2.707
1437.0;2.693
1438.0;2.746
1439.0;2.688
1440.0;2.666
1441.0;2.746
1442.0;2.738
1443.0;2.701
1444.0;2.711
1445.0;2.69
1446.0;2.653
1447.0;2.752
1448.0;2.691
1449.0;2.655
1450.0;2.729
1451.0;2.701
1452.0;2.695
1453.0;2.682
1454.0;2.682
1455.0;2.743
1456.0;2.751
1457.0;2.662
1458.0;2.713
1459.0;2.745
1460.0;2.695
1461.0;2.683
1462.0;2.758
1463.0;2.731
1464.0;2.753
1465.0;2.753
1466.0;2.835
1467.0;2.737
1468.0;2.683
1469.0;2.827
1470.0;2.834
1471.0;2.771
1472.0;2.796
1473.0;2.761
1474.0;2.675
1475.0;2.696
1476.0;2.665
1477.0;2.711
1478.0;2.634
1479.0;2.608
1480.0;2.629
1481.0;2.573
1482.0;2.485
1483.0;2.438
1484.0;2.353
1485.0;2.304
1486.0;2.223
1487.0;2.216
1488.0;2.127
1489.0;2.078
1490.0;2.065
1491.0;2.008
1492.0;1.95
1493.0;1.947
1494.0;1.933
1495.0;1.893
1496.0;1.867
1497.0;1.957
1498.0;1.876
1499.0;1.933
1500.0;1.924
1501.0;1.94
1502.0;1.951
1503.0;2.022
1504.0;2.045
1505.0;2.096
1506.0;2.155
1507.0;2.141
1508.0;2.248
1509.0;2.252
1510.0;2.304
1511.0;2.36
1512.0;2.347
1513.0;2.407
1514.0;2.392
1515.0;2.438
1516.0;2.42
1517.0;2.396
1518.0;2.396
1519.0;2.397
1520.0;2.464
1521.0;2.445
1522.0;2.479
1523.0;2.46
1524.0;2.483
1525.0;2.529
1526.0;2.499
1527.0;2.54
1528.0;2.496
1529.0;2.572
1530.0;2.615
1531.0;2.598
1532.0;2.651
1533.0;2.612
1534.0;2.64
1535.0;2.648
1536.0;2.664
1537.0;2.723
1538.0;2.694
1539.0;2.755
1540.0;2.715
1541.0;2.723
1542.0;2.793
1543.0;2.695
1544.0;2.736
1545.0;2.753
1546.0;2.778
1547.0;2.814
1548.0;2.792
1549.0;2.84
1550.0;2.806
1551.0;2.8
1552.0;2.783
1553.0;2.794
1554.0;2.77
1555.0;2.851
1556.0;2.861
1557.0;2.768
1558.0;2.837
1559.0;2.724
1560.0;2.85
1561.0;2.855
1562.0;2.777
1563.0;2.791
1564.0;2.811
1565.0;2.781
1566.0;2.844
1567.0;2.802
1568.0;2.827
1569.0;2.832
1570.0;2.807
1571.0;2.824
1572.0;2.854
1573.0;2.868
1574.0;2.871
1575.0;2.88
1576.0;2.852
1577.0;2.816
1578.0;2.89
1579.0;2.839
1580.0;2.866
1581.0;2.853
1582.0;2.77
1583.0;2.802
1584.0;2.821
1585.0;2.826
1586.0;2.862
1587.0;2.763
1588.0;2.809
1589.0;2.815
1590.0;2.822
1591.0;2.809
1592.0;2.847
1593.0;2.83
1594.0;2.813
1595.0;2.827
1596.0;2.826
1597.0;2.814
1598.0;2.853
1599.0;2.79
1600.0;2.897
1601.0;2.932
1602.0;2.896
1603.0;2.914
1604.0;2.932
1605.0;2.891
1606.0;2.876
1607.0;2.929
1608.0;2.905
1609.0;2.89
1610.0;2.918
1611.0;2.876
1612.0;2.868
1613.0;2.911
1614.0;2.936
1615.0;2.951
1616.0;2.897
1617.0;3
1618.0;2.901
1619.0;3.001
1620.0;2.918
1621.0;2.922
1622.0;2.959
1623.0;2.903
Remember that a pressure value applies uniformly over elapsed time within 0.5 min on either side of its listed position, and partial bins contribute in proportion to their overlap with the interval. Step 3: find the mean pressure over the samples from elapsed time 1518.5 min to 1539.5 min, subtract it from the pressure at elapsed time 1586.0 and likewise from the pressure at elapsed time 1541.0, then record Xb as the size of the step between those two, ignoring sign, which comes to 0.14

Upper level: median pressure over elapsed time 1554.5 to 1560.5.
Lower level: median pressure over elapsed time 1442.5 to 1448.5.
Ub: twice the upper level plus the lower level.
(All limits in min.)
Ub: 8.4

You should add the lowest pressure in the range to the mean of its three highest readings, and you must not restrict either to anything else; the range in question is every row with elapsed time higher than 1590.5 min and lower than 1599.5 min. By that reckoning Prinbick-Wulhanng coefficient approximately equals 5.6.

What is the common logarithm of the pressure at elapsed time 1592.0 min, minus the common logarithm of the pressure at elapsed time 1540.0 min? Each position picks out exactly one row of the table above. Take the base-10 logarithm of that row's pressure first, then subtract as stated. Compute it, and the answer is 0.02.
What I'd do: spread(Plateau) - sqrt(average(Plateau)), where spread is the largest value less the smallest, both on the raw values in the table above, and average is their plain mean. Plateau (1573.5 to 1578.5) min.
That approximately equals -1.62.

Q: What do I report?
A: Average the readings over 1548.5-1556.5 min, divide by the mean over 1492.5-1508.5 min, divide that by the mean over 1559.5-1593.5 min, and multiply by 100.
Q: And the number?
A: 50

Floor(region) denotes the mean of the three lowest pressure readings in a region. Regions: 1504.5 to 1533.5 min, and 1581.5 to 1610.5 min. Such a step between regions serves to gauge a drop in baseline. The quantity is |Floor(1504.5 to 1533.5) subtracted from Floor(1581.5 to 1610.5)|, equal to 0.64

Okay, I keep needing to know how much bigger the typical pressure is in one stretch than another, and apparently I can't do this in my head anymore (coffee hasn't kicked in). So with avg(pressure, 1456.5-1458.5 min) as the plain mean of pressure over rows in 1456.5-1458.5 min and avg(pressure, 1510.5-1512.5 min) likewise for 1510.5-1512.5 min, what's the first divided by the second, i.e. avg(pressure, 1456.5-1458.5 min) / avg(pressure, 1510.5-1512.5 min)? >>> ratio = 1.14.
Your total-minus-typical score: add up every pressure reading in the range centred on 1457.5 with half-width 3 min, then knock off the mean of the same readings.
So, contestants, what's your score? 13.6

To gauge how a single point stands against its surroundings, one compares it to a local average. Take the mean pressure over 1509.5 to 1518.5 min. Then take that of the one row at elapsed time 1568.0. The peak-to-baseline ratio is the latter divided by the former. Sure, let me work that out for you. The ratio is 1.19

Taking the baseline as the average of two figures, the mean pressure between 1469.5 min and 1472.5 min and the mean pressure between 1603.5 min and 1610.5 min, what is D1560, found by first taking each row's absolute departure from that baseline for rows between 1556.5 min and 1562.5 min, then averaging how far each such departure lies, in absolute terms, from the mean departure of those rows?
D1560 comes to 0.045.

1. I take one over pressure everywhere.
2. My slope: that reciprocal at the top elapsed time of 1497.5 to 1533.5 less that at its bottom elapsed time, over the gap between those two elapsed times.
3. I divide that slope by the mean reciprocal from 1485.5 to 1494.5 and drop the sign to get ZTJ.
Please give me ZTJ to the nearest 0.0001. 0.0088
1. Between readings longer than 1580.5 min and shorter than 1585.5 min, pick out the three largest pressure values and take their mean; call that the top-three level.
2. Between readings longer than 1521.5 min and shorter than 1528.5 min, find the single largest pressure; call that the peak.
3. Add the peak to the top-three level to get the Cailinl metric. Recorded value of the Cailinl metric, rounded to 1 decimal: 5.4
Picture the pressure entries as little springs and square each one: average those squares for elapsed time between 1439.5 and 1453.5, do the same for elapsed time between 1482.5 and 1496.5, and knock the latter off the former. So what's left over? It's 2.9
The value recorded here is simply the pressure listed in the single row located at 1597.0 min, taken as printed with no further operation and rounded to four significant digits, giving 2.814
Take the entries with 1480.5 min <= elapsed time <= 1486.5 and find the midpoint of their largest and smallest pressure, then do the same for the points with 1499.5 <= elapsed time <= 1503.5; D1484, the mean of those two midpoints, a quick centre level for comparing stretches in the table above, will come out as 2.19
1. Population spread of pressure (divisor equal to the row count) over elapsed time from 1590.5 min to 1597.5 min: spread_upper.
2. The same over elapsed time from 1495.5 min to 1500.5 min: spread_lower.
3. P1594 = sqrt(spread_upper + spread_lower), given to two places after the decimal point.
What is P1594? 0.22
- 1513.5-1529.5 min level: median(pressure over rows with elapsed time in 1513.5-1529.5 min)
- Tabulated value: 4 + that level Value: 6.5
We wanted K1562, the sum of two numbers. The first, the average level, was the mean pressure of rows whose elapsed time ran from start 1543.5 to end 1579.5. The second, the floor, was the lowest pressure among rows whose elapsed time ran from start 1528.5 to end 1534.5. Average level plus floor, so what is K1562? 5.4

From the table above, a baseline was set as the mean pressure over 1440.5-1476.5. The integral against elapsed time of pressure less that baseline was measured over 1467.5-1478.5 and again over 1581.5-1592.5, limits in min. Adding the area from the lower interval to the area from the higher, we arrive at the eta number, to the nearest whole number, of 1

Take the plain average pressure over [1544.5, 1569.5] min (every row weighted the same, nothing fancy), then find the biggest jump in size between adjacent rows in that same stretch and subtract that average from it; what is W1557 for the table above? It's -2.68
